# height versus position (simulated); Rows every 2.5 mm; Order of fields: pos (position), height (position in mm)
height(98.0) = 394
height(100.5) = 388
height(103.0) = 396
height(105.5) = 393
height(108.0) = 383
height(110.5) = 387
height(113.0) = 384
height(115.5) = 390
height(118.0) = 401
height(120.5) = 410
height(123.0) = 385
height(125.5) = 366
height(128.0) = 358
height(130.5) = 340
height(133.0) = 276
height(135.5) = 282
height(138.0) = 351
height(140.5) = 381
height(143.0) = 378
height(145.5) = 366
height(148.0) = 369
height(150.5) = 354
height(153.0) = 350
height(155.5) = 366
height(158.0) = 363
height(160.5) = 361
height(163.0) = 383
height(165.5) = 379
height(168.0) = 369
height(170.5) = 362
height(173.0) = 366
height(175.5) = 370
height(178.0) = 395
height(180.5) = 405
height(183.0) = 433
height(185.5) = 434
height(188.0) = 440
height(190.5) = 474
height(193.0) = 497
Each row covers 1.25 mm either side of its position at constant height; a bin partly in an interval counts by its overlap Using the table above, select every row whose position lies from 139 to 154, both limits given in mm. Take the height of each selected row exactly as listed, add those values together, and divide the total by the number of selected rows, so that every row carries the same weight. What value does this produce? 366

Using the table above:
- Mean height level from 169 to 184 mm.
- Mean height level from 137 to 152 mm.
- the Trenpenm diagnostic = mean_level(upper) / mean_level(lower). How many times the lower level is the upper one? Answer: 1.06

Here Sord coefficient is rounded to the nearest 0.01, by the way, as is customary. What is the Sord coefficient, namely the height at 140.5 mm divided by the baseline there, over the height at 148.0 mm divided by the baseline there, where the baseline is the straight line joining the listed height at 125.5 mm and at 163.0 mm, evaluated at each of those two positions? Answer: 1.04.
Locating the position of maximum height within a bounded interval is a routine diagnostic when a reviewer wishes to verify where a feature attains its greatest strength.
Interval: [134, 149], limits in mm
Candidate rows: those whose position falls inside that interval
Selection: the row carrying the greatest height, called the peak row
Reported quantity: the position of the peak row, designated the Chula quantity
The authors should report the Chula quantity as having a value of 140.5 mm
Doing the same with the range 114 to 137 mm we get 120.5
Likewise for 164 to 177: 165.5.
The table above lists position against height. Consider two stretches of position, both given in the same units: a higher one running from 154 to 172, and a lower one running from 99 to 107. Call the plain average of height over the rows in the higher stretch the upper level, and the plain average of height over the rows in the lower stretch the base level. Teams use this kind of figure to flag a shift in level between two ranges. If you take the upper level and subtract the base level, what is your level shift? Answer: -23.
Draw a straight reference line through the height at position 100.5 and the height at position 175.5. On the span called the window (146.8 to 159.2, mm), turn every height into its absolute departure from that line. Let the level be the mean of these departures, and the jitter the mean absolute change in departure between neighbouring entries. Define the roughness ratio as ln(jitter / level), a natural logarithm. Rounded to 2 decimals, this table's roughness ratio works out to -0.49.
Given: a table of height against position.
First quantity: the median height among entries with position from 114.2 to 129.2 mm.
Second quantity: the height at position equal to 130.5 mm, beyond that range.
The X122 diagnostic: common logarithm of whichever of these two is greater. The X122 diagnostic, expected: 2.59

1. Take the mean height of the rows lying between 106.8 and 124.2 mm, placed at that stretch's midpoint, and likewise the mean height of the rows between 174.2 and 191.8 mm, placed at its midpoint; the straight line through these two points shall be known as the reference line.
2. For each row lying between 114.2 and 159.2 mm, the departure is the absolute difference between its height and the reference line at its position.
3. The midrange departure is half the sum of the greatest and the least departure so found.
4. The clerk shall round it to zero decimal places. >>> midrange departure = 62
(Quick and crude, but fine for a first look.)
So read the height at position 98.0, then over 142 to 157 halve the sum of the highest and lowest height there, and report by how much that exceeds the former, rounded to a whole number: -30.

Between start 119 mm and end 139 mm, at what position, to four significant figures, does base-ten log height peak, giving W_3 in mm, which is 120.5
